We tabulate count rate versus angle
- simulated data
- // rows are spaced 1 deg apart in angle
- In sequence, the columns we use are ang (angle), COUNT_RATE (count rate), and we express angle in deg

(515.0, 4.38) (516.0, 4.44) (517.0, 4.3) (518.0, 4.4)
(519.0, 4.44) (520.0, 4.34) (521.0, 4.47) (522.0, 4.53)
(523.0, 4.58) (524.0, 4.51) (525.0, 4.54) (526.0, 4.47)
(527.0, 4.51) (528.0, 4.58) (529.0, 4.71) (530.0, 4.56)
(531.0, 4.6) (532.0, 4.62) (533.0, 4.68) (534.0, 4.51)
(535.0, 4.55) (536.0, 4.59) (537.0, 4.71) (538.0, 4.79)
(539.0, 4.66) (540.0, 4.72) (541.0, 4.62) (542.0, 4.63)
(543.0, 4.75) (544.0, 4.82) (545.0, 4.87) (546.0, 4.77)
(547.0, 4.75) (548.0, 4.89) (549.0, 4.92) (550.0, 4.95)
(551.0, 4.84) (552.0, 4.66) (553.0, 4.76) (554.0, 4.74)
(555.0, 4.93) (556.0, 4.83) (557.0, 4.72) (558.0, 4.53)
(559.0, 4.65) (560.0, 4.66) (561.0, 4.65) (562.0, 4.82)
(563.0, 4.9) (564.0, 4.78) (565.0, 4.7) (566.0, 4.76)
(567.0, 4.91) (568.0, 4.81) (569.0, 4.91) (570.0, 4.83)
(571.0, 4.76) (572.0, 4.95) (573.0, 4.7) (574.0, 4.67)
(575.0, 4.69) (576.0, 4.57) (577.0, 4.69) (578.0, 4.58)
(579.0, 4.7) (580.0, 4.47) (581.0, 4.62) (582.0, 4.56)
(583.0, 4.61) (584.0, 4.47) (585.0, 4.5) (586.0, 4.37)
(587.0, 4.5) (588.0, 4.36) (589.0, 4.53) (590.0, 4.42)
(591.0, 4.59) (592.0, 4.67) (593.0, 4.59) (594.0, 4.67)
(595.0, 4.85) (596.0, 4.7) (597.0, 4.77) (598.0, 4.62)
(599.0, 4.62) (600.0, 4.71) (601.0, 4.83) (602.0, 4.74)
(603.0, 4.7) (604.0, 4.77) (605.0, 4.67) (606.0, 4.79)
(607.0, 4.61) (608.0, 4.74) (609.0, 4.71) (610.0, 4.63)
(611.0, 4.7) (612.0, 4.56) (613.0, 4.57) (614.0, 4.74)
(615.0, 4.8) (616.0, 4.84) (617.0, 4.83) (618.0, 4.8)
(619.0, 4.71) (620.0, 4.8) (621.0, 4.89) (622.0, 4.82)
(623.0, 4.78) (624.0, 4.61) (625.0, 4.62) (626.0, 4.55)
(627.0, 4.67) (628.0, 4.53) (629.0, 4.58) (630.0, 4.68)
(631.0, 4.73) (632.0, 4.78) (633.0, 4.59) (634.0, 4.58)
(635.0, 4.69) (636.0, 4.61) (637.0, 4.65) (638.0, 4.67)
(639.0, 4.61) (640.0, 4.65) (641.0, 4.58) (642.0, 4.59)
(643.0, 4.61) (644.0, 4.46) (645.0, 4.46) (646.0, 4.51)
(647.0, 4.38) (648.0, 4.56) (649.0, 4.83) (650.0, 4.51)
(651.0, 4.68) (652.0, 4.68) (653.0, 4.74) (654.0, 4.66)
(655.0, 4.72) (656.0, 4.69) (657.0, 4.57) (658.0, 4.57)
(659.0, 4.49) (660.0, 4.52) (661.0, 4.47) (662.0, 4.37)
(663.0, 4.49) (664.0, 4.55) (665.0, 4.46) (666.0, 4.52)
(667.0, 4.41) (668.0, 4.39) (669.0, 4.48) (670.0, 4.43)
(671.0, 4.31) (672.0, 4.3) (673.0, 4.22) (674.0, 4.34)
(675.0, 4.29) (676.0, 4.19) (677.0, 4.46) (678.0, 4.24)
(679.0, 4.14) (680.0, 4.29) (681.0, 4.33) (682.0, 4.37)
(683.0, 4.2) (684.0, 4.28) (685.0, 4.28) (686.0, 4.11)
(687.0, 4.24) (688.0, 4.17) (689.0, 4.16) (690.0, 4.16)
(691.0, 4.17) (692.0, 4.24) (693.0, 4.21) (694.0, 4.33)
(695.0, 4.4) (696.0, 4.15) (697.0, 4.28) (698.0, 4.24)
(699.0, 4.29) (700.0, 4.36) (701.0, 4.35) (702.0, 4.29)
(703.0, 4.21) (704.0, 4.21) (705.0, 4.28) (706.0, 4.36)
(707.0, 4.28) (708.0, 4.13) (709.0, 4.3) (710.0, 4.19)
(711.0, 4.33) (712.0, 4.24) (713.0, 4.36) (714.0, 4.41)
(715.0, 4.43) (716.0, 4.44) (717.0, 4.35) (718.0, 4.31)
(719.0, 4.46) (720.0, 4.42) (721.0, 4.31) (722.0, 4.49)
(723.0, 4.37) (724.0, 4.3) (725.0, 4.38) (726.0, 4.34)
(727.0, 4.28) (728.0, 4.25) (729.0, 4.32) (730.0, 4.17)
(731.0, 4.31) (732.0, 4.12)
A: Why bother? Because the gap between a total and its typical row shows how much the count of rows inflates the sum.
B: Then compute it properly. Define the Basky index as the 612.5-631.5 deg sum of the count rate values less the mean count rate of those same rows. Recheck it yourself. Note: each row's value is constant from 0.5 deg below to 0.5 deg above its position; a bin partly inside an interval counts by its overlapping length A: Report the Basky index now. 85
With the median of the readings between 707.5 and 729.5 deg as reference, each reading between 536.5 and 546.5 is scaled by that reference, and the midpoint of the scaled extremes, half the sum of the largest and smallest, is 1.09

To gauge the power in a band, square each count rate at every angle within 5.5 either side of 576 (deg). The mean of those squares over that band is 21.8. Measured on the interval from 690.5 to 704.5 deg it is 18.2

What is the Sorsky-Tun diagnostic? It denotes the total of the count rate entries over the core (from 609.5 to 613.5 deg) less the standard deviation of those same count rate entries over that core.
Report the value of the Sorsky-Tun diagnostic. 18.4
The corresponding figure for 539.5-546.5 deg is 33.1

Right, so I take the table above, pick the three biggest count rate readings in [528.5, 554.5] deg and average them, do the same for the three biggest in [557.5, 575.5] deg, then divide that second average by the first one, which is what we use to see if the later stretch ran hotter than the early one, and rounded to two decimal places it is 1.00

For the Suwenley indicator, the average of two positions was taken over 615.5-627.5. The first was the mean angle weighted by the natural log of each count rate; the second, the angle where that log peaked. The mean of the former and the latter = 621.2 deg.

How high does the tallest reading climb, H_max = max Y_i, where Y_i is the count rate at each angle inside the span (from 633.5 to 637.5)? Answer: 4.69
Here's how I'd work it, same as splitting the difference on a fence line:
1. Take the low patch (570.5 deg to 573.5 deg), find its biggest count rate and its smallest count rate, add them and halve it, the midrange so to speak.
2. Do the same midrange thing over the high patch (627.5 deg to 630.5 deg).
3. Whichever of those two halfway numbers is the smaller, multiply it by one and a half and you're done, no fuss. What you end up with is 6.9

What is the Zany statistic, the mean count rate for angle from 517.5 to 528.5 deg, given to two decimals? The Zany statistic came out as 4.49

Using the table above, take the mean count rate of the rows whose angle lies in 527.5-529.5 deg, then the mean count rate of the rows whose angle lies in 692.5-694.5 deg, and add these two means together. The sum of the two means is 8.9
